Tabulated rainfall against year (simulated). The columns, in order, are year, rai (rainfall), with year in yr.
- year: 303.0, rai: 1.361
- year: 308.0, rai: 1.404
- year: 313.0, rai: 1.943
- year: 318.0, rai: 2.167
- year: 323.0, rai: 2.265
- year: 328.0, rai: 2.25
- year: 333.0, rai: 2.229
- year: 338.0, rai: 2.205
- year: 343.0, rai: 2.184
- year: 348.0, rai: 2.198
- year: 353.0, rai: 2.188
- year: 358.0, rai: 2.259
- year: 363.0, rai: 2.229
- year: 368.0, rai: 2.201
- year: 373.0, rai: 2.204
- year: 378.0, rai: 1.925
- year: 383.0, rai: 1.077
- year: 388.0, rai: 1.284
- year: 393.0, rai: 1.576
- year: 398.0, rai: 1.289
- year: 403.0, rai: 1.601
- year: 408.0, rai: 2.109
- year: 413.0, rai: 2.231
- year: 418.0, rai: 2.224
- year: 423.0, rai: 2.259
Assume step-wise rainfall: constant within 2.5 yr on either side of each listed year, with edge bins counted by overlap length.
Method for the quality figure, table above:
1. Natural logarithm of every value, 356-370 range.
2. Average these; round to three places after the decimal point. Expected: 0.802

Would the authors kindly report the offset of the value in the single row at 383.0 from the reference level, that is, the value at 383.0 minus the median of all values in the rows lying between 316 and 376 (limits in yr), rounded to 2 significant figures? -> -1.1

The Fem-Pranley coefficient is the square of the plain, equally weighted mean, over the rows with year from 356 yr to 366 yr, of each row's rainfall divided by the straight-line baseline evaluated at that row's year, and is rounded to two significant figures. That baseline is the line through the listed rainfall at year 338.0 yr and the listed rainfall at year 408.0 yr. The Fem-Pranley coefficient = 1.1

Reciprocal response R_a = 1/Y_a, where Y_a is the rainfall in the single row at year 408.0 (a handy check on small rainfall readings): 0.474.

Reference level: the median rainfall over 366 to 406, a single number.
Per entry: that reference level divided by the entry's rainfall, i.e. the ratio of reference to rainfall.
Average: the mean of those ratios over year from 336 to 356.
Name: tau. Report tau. 0.72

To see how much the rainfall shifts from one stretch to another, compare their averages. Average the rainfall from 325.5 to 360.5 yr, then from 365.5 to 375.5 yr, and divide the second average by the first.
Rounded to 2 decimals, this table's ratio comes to 0.99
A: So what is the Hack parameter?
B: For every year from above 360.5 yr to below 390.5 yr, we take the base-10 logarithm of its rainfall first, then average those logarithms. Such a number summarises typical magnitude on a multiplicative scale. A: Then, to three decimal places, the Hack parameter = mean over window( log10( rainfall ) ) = 0.243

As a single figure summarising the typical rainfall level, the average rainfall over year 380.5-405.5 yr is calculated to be 1.4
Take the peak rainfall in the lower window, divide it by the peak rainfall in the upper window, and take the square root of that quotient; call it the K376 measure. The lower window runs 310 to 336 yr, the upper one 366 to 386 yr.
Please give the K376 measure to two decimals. 1.01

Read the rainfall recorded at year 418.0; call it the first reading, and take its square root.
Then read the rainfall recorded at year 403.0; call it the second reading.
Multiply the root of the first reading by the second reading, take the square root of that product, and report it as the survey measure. 1.55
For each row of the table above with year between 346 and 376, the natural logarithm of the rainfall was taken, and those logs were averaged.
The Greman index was 0.79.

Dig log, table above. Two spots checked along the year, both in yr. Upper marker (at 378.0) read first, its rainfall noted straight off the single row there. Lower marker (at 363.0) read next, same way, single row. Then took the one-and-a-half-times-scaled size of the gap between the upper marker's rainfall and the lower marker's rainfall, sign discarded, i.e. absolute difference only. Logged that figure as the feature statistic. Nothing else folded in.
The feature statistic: 0.46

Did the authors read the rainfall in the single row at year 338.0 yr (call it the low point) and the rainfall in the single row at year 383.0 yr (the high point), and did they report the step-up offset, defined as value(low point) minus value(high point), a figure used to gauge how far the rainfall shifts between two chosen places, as 1.1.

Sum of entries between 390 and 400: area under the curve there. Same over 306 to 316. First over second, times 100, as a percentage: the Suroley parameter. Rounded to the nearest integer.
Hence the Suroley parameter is 86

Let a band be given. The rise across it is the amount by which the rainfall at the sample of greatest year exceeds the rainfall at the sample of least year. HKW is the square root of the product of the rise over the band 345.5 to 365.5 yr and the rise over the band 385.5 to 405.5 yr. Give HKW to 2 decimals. 0.10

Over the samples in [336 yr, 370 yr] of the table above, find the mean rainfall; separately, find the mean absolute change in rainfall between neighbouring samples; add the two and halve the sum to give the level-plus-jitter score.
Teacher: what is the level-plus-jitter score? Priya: 1.12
